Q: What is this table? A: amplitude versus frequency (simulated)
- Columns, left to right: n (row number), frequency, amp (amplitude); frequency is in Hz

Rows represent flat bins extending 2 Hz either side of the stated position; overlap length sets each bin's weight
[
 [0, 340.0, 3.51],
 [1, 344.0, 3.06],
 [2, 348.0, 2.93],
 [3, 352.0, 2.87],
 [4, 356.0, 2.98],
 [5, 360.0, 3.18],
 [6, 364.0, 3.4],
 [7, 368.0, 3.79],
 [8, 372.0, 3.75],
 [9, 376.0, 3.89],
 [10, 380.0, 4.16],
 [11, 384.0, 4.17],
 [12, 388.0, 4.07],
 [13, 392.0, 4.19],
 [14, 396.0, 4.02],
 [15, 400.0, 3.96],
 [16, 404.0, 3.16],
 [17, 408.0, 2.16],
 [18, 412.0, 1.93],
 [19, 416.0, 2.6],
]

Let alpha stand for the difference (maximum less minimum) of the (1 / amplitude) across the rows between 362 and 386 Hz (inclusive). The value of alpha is 0.054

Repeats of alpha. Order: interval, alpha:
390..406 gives 0.078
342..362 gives 0.034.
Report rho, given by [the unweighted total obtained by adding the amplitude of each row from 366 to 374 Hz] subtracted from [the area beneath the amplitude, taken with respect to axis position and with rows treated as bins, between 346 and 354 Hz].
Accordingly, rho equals 16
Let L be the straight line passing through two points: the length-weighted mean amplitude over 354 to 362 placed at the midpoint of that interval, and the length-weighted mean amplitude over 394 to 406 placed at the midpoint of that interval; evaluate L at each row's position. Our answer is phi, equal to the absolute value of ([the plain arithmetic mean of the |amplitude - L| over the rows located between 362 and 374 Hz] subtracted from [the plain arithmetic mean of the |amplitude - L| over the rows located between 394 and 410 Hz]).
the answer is 0.31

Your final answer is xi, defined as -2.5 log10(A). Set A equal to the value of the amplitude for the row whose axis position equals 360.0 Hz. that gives -1.26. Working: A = 3.18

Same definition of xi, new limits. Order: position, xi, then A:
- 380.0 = -1.55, 4.16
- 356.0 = -1.19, 2.98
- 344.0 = -1.21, 3.06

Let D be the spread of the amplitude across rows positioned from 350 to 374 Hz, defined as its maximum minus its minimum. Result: 0.9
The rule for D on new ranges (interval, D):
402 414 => 1.2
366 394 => 0.4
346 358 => 0.1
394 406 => 0.9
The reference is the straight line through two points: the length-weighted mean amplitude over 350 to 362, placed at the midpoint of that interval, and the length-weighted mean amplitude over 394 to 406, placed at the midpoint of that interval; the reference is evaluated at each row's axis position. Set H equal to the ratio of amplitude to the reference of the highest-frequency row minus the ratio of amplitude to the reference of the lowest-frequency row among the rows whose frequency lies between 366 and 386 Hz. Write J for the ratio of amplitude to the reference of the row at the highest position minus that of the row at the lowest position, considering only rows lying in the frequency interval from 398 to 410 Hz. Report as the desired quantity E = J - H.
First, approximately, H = 0.02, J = -0.50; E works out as -0.53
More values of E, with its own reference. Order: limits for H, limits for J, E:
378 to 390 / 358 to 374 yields 0.18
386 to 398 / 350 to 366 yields 0.16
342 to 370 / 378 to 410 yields -0.76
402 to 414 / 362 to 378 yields 0.43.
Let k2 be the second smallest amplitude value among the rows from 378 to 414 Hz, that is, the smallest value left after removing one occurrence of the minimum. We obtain 2.16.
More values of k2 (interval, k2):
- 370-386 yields 3.89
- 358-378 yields 3.4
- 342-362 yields 2.93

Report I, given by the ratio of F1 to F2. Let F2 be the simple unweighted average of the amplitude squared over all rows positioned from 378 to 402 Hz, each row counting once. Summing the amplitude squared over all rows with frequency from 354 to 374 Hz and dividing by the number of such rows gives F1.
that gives 0.7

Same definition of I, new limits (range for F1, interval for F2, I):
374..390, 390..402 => 1.0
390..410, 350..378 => 1.1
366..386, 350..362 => 1.7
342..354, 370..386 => 0.5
